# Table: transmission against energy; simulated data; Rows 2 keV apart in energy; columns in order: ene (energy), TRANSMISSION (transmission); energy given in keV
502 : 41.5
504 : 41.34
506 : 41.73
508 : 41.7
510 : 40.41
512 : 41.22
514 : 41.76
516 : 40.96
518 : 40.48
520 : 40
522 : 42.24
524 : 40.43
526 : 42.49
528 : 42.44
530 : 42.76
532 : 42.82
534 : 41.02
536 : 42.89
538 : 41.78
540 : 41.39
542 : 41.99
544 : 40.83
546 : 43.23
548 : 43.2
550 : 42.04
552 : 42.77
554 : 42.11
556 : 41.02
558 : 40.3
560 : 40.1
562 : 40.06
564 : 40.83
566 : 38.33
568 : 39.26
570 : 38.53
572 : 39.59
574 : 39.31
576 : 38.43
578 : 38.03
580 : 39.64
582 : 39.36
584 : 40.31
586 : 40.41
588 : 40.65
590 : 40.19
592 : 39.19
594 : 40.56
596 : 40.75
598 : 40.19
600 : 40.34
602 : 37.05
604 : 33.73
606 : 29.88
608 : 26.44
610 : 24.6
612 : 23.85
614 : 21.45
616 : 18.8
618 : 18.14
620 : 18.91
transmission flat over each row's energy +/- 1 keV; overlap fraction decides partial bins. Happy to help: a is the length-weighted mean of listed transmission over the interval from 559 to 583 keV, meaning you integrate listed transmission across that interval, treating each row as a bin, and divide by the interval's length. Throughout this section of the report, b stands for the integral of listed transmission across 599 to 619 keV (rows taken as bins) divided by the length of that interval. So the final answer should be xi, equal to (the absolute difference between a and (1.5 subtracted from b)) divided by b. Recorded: 0.49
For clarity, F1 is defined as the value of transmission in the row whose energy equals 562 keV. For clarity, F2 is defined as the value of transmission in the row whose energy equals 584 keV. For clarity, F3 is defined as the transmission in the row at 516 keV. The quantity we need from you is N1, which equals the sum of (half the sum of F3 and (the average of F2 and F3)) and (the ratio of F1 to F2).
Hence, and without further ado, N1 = 41.8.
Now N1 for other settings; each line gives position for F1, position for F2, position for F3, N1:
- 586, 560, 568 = 40.5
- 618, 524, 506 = 41.9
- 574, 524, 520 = 41.1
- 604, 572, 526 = 42.6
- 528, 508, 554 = 43.0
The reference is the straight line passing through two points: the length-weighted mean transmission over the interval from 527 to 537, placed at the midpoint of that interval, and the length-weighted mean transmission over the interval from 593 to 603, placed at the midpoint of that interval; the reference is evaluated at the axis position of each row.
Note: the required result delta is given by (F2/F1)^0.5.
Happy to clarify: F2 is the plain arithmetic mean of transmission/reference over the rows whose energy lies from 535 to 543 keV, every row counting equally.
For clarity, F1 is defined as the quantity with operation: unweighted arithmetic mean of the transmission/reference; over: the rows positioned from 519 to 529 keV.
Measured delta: 1.01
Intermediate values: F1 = 0.97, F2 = 0.998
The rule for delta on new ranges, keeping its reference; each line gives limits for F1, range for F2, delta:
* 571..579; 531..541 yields 1.02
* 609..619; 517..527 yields 1.33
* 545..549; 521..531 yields 0.98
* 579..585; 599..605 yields 0.97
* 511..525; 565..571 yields 0.99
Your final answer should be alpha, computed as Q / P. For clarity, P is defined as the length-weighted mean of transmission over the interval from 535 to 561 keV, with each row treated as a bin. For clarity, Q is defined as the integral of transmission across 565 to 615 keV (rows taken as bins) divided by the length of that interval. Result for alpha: 0.87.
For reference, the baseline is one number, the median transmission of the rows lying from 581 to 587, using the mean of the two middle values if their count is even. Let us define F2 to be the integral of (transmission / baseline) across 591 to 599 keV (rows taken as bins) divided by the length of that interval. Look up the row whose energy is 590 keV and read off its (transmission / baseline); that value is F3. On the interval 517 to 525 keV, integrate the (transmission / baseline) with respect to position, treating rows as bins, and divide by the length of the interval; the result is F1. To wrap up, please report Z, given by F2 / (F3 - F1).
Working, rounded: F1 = 1.01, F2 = 1.00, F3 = 1.00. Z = -67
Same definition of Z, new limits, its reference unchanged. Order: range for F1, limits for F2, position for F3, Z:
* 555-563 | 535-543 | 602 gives -13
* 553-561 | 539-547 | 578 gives -15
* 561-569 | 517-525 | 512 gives 25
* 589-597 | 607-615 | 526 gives 10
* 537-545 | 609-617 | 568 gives -10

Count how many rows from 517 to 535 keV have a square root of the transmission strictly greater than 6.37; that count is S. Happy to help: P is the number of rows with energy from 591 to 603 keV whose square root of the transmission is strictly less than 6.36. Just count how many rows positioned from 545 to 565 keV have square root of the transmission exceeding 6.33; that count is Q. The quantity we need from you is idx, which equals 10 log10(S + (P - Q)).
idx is 0.0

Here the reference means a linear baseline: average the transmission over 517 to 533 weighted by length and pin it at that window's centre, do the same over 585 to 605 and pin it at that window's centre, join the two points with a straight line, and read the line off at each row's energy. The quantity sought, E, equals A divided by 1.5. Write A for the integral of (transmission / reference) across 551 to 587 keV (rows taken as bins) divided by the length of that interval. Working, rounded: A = 0.99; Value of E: 0.662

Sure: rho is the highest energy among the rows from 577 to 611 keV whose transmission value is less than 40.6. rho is 610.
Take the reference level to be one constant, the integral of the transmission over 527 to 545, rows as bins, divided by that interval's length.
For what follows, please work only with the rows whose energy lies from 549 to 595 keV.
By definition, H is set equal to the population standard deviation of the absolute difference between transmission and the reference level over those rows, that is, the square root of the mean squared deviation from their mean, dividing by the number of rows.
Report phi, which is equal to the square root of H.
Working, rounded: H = 1.0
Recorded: 1.0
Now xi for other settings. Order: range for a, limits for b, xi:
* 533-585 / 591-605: 0.08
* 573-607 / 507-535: 0.03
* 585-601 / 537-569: 0.01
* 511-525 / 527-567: 0.02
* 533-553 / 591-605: 0.12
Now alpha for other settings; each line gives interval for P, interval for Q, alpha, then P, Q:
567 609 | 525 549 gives 1.11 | 38.2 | 42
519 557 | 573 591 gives 0.94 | 42.0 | 40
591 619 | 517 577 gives 1.32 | 31.1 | 41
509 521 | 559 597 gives 0.97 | 40.8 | 40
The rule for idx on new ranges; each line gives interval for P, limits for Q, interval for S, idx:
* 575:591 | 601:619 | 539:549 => 10.8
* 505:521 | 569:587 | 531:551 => 10.0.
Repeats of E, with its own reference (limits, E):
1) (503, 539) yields 0.663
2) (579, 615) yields 0.602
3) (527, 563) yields 0.680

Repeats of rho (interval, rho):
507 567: 566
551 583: 582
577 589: 586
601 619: 618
